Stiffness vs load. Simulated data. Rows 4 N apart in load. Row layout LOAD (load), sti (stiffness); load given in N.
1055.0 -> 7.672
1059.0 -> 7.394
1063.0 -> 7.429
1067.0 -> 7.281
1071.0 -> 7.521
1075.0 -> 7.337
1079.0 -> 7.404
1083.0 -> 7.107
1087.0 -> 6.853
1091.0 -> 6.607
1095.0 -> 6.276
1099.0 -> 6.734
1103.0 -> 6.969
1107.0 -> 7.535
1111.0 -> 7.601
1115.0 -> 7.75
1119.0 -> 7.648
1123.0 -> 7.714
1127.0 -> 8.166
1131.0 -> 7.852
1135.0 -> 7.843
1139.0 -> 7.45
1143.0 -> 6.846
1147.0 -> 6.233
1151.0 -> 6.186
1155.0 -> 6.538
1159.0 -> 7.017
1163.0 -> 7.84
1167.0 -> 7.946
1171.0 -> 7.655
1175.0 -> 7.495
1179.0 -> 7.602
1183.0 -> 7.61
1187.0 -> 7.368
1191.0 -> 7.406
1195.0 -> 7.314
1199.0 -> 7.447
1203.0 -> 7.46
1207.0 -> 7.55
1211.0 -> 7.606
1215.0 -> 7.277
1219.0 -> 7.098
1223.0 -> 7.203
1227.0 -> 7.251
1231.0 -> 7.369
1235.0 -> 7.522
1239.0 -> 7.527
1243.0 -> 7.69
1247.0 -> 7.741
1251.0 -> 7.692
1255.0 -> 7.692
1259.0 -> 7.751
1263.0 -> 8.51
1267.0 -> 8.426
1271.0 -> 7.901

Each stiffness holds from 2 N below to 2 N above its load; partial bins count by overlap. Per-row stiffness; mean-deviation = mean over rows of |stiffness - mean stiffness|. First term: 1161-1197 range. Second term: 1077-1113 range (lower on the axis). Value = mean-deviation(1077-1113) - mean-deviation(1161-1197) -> 0.19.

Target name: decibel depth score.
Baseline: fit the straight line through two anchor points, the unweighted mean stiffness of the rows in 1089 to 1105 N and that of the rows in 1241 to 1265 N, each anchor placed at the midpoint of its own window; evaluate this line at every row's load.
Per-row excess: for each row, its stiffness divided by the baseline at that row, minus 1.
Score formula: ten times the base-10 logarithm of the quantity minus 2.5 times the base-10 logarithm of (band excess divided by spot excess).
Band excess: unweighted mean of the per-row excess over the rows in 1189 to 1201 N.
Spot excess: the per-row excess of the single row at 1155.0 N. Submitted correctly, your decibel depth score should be 6.3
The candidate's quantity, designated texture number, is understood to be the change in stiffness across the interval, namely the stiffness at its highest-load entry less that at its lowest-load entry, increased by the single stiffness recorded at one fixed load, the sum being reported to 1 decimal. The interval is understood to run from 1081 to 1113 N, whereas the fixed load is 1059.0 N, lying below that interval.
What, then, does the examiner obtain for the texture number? 7.9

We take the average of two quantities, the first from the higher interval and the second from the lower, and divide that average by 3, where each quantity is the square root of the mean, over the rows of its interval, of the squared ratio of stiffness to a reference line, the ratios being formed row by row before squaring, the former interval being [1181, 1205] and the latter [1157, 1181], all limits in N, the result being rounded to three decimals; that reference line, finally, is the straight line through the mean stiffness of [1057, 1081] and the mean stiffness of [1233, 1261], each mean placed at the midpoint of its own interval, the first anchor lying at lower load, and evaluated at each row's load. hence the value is 0.331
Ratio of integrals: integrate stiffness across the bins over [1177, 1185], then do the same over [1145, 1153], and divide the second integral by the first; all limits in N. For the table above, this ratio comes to 0.8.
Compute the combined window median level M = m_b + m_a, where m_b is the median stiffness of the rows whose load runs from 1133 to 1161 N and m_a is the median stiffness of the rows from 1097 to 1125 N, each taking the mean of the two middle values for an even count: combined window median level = 14.4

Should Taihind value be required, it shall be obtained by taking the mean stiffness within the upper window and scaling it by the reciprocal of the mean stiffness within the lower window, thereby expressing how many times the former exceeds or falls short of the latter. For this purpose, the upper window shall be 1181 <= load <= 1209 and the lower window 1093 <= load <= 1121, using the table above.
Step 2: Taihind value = 1.03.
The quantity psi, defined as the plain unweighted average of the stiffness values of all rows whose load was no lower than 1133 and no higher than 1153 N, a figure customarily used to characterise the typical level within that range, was 6.91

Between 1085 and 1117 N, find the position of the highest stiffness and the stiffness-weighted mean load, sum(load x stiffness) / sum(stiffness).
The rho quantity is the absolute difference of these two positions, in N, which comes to 13.5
